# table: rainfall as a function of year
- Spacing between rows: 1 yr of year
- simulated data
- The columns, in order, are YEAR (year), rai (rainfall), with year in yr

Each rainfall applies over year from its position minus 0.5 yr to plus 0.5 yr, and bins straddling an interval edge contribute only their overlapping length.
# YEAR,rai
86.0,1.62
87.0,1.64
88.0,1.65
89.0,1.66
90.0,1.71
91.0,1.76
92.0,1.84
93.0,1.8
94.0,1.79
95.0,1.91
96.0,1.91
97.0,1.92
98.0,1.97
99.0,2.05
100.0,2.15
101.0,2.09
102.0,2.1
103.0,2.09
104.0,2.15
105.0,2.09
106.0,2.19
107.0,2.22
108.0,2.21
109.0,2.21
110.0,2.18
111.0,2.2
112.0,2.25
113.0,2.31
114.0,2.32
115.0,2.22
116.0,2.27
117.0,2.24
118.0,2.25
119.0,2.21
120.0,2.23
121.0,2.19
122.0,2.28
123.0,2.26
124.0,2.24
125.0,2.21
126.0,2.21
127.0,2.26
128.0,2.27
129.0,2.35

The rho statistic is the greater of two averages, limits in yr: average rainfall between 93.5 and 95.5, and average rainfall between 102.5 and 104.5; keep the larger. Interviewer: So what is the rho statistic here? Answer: 2.12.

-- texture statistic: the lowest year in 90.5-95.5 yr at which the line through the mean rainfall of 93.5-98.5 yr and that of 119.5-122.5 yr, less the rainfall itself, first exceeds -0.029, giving 91.0 yr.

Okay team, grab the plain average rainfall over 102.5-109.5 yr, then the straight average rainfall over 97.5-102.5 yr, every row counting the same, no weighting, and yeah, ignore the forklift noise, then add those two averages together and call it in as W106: 4.2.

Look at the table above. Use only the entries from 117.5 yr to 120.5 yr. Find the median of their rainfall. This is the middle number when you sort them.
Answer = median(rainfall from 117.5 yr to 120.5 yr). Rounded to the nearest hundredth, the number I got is 2.23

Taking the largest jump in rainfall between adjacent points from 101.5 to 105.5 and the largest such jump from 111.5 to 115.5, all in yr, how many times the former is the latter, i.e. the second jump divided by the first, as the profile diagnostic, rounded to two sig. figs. 1.7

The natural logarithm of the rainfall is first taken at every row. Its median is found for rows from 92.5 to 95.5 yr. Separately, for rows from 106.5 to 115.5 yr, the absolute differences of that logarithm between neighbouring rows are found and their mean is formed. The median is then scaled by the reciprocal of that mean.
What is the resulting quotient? 38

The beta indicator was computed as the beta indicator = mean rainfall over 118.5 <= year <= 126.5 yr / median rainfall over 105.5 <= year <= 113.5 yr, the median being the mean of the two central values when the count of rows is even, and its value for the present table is 1.01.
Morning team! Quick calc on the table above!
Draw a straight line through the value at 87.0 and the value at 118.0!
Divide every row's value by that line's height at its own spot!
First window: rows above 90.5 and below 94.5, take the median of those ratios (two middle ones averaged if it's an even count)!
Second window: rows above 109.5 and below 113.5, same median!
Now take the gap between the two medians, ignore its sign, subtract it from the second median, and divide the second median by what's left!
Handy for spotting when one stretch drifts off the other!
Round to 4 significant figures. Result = 1.024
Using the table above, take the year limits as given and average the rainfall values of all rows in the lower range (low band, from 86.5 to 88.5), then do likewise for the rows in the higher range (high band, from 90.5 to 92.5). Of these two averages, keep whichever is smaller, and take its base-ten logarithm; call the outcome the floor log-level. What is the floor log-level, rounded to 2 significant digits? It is 0.22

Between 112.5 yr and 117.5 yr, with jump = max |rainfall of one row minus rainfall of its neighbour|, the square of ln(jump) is 5.3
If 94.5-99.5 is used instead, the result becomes 6.4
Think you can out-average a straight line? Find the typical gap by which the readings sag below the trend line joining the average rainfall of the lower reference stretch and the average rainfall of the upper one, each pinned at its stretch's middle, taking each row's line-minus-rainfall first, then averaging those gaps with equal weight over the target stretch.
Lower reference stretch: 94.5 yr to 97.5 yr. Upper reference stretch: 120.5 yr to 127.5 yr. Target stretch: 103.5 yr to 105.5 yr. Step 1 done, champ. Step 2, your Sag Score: -0.109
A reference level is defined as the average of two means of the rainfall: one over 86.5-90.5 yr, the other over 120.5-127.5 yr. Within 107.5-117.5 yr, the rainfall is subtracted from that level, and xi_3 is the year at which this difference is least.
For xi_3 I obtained 114.0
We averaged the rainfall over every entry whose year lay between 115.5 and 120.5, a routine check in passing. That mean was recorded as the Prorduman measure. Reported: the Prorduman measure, 2.24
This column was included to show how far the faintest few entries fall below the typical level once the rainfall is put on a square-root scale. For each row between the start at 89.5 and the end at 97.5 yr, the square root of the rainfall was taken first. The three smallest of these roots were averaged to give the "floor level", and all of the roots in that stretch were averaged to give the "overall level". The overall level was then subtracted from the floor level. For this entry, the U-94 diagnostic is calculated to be -0.028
